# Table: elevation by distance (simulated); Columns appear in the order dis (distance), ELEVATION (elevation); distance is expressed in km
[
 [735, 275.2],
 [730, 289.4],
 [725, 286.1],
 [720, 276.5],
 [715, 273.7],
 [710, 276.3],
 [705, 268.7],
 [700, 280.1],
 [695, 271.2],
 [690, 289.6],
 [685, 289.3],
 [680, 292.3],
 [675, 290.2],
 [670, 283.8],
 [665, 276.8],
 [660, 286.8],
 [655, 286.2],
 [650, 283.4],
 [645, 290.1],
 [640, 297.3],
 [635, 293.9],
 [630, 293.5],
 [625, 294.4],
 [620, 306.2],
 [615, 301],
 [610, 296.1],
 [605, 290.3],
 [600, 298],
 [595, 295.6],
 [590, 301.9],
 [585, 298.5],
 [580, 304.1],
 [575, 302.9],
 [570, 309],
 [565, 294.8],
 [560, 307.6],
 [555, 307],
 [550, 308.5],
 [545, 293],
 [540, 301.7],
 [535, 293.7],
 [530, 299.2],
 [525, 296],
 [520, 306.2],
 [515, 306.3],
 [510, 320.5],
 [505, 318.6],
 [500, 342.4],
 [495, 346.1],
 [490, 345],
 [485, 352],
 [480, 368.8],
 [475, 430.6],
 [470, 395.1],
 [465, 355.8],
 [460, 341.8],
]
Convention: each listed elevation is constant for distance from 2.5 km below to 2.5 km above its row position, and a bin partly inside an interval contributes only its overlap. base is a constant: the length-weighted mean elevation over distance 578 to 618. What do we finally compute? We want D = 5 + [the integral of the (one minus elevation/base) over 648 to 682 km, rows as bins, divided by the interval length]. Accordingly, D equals 5.04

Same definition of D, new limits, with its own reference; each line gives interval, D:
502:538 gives 4.97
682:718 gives 5.07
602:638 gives 5.01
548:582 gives 4.98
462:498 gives 4.76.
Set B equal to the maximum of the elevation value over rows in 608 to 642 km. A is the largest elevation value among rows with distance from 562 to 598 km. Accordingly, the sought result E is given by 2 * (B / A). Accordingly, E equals 1.98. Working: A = 309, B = 306.2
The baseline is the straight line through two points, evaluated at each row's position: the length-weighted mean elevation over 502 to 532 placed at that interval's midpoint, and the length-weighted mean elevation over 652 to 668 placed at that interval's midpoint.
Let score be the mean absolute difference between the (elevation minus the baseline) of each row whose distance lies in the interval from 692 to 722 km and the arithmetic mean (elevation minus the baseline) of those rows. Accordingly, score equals 3.9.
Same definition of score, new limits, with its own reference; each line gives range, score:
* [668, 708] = 6.3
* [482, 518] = 13.8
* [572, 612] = 2.4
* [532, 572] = 7.2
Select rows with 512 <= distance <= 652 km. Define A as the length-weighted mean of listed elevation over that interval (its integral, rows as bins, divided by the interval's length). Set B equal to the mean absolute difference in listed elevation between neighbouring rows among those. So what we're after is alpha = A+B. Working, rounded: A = 299.1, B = 6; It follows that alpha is 305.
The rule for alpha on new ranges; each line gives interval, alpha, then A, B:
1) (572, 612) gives 303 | 298.6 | 5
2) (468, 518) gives 370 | 351.7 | 18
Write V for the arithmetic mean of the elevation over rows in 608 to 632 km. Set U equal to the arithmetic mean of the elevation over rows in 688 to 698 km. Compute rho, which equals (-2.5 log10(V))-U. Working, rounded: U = 280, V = 298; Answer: -287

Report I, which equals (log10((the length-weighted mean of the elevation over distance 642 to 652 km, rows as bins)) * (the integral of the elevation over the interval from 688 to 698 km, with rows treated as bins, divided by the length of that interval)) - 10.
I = 678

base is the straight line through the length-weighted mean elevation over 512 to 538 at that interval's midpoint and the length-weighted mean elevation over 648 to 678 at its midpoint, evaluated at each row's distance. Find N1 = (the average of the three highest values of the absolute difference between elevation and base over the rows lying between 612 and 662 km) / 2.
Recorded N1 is 6.2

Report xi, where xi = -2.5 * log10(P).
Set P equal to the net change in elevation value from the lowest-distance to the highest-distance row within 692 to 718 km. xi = -1.0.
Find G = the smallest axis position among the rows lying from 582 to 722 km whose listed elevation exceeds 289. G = 585 km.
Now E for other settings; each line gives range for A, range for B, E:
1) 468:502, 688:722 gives 1.35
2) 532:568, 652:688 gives 1.89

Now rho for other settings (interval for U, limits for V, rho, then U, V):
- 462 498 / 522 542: -377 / 370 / 298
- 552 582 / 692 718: -310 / 304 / 274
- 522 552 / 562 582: -305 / 299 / 303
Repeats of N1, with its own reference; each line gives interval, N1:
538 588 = 5.9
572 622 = 6.2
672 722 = 5.1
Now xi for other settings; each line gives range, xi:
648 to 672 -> 1.0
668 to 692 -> -1.9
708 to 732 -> -2.8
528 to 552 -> -2.4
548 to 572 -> 0.8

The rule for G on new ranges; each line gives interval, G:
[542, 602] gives 545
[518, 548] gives 520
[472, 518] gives 475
